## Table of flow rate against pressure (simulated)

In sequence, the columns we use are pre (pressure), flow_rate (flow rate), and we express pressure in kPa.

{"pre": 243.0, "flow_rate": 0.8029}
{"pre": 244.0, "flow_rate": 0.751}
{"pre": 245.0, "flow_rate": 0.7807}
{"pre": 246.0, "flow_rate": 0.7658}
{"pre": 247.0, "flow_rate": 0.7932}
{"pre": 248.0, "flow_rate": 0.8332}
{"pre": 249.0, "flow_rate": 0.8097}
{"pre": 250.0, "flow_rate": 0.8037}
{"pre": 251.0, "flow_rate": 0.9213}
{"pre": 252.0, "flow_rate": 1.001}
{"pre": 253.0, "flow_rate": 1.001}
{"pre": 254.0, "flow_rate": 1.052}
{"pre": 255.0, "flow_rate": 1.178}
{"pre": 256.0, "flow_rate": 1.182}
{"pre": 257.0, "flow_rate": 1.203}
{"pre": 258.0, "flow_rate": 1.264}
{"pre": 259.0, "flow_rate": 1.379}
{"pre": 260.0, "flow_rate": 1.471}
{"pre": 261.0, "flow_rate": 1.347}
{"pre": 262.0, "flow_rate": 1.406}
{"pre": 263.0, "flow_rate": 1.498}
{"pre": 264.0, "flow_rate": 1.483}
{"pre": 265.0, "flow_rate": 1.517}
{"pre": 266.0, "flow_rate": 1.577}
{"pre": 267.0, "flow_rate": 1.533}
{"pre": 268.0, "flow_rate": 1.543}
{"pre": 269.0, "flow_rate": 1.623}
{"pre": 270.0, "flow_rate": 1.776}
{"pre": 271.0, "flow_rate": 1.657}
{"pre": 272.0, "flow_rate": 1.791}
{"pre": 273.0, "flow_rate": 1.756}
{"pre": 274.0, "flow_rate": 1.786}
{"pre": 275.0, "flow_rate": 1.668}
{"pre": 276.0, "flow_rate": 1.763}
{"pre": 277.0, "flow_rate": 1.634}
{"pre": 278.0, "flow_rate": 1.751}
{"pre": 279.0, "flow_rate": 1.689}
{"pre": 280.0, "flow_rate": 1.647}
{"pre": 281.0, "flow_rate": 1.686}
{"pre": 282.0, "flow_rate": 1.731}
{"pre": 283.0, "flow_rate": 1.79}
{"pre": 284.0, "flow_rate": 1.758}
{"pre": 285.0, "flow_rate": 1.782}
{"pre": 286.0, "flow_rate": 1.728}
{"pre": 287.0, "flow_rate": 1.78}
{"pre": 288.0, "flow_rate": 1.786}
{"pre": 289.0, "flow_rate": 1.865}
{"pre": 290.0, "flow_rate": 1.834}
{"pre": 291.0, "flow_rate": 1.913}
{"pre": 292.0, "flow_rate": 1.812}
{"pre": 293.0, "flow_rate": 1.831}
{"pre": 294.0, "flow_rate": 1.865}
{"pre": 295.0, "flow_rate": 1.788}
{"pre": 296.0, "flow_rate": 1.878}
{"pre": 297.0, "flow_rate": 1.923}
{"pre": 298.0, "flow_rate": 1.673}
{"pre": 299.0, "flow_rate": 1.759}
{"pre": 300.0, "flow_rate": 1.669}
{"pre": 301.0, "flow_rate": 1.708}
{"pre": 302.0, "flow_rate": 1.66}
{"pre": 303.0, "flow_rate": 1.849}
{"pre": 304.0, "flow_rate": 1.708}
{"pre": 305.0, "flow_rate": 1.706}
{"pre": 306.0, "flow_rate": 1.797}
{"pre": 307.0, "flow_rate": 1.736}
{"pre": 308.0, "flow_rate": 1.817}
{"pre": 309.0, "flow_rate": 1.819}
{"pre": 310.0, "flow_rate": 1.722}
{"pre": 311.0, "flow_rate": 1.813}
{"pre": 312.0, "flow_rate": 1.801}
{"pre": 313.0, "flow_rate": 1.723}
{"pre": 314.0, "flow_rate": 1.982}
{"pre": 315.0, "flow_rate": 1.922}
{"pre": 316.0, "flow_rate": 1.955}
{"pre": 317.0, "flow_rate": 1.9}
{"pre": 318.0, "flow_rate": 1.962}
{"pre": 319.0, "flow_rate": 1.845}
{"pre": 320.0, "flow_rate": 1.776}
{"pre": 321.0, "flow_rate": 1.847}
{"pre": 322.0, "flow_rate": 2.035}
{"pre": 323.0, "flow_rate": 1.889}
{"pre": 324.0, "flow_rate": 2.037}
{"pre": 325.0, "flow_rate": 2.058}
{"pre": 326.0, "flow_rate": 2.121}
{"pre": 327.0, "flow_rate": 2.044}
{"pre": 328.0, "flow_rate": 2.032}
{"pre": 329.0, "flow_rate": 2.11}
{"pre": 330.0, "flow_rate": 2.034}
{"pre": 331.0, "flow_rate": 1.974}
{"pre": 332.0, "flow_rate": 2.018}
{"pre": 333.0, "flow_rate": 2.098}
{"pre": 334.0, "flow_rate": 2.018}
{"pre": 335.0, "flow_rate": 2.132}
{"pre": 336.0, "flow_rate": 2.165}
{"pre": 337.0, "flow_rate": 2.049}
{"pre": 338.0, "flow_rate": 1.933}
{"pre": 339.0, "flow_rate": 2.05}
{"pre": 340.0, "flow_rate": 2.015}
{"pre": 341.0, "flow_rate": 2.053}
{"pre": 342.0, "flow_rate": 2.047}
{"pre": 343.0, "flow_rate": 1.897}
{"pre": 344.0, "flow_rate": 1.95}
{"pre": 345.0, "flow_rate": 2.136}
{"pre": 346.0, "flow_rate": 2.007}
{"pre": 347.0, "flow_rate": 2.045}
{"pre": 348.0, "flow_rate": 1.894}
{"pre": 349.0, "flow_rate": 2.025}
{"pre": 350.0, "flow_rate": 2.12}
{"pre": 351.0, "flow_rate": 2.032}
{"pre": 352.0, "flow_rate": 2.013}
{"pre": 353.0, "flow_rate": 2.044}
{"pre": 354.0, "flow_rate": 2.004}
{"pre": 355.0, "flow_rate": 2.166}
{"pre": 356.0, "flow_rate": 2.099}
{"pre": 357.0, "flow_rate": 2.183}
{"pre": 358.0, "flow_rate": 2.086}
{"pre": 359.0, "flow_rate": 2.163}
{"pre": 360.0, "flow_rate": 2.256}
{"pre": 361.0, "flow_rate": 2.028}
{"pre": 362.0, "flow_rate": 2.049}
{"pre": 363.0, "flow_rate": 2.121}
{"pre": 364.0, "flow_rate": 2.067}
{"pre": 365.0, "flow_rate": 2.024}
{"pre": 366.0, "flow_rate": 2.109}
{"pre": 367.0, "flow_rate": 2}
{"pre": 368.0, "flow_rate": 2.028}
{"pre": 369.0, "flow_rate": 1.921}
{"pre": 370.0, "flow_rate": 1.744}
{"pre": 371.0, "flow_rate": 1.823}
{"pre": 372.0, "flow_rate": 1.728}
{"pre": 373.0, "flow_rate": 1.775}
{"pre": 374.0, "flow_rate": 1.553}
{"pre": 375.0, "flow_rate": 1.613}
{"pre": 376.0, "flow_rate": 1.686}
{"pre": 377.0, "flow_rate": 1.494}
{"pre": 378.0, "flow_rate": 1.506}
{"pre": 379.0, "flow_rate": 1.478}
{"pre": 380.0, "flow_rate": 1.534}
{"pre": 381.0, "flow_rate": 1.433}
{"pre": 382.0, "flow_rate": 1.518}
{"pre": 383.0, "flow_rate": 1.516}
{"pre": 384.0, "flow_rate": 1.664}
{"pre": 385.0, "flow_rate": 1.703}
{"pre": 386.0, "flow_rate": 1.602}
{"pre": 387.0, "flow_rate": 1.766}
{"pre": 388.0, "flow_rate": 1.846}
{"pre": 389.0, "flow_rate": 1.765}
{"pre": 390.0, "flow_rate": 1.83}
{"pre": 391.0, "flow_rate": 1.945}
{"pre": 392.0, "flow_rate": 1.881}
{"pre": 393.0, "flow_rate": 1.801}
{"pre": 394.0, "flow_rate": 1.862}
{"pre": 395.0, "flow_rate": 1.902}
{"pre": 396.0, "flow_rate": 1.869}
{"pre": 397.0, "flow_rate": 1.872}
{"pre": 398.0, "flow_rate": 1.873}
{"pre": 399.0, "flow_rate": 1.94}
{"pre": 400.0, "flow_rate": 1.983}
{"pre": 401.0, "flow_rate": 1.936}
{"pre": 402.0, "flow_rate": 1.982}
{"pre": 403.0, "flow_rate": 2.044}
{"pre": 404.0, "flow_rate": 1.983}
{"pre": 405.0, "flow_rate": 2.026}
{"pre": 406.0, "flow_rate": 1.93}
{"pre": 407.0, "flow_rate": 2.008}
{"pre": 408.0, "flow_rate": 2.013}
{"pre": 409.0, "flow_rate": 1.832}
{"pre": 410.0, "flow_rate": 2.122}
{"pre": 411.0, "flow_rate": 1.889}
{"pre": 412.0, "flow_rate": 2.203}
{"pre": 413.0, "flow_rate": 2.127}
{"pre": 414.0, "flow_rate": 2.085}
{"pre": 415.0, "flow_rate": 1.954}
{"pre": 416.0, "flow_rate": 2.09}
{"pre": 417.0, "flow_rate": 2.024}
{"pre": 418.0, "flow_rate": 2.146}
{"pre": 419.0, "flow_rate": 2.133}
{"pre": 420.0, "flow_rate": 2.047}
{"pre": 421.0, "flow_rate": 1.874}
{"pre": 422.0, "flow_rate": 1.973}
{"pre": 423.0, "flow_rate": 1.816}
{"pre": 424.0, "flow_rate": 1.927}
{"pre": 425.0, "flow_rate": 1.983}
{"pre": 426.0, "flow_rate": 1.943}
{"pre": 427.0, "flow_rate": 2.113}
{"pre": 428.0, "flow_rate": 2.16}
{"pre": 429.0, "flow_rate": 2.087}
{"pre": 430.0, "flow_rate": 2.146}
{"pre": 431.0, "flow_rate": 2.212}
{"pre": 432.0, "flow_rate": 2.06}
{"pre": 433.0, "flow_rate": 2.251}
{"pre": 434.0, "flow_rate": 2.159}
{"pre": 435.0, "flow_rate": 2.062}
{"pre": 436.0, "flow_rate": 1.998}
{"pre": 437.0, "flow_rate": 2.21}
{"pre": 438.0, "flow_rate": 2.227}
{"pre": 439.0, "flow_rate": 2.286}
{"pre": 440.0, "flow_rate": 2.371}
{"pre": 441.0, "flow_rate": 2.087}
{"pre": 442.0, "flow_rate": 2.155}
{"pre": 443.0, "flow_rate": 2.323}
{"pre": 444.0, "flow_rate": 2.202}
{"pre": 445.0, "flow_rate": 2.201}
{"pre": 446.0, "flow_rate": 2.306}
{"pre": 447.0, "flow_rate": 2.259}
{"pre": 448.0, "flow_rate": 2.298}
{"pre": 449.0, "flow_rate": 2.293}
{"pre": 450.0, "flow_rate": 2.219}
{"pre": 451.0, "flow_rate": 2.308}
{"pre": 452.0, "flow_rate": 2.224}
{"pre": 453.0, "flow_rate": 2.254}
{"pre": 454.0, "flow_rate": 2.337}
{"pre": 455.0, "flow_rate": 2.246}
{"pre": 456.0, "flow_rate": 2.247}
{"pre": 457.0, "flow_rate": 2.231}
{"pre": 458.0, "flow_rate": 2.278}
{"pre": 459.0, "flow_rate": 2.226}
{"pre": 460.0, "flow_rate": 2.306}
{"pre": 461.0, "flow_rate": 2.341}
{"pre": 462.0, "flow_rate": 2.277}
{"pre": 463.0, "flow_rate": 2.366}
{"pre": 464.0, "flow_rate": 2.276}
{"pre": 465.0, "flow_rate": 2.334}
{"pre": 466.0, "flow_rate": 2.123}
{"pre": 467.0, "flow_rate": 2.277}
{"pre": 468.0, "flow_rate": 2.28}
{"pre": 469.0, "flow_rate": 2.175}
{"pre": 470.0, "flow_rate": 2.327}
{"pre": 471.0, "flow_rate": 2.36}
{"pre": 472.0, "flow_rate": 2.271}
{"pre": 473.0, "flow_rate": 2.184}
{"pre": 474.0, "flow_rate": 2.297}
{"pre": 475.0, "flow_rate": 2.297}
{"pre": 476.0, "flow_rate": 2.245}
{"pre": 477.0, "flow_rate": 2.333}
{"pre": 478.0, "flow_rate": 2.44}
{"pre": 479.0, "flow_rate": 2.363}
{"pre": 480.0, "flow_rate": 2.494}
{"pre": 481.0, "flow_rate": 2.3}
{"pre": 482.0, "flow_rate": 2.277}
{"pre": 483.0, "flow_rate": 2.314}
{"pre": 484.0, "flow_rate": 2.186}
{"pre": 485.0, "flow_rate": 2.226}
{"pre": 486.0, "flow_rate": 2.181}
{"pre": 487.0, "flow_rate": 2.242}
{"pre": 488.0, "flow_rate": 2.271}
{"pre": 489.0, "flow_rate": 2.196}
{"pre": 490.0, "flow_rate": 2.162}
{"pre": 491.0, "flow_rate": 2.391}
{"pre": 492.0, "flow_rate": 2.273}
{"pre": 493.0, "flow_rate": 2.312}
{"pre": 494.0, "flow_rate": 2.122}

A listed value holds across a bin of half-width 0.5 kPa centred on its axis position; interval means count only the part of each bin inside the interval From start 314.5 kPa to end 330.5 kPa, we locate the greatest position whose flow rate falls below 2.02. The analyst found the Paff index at 323.0 kPa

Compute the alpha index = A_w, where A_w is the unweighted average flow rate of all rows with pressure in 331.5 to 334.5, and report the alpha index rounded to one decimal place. 2.0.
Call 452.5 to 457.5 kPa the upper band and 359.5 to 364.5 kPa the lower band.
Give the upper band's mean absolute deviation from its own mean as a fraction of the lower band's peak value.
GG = 0.013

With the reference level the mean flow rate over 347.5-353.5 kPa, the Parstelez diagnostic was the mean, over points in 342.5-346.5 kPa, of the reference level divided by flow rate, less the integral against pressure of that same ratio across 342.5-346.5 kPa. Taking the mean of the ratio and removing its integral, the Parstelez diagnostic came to -3.04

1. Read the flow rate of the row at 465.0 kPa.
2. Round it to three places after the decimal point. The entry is 2.334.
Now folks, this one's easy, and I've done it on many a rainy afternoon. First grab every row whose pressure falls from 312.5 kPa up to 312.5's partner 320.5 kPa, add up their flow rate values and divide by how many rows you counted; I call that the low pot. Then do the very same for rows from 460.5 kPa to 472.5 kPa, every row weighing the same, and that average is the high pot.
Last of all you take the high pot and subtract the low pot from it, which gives 0.40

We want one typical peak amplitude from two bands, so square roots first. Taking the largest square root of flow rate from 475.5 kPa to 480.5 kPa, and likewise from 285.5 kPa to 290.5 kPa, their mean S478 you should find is 1.47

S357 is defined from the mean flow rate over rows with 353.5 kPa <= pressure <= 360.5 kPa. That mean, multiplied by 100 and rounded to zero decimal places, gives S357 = 214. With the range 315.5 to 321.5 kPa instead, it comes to 188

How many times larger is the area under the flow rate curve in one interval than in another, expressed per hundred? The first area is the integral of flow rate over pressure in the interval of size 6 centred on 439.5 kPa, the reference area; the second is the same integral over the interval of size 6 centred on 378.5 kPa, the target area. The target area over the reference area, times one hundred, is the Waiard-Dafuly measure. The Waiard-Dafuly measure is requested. 68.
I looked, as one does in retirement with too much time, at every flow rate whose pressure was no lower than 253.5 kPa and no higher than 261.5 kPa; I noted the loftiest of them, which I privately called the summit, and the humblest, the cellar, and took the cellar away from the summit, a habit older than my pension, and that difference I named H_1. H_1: 0.42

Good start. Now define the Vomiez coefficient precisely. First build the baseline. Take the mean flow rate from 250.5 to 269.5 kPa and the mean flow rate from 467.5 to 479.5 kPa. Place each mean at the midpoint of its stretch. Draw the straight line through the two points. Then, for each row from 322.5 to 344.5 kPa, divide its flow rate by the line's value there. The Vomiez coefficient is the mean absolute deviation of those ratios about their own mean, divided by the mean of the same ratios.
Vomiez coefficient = 0.033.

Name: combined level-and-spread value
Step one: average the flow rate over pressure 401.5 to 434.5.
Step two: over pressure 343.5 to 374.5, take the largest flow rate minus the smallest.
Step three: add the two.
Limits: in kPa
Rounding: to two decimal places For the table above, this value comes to 2.74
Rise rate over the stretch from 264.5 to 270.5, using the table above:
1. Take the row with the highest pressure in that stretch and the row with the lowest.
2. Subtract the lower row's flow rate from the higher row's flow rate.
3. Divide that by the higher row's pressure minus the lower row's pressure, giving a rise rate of 0.052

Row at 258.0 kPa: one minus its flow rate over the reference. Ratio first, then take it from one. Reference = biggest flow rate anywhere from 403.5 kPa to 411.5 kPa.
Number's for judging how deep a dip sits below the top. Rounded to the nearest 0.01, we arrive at 0.40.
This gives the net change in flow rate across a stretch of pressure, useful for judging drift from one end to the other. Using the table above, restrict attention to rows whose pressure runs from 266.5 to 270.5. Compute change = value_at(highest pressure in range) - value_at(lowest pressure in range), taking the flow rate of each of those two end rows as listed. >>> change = 0.24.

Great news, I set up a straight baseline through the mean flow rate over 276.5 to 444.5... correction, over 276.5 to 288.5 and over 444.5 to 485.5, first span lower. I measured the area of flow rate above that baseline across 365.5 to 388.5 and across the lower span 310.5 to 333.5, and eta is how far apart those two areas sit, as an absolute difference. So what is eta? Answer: 10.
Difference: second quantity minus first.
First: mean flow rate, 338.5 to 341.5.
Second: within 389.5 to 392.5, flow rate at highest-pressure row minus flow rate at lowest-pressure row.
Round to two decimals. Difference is -1.99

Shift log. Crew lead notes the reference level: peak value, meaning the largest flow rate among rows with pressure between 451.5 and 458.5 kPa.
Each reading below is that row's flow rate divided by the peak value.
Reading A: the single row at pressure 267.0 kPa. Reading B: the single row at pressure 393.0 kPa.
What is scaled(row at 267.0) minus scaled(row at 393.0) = -0.11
